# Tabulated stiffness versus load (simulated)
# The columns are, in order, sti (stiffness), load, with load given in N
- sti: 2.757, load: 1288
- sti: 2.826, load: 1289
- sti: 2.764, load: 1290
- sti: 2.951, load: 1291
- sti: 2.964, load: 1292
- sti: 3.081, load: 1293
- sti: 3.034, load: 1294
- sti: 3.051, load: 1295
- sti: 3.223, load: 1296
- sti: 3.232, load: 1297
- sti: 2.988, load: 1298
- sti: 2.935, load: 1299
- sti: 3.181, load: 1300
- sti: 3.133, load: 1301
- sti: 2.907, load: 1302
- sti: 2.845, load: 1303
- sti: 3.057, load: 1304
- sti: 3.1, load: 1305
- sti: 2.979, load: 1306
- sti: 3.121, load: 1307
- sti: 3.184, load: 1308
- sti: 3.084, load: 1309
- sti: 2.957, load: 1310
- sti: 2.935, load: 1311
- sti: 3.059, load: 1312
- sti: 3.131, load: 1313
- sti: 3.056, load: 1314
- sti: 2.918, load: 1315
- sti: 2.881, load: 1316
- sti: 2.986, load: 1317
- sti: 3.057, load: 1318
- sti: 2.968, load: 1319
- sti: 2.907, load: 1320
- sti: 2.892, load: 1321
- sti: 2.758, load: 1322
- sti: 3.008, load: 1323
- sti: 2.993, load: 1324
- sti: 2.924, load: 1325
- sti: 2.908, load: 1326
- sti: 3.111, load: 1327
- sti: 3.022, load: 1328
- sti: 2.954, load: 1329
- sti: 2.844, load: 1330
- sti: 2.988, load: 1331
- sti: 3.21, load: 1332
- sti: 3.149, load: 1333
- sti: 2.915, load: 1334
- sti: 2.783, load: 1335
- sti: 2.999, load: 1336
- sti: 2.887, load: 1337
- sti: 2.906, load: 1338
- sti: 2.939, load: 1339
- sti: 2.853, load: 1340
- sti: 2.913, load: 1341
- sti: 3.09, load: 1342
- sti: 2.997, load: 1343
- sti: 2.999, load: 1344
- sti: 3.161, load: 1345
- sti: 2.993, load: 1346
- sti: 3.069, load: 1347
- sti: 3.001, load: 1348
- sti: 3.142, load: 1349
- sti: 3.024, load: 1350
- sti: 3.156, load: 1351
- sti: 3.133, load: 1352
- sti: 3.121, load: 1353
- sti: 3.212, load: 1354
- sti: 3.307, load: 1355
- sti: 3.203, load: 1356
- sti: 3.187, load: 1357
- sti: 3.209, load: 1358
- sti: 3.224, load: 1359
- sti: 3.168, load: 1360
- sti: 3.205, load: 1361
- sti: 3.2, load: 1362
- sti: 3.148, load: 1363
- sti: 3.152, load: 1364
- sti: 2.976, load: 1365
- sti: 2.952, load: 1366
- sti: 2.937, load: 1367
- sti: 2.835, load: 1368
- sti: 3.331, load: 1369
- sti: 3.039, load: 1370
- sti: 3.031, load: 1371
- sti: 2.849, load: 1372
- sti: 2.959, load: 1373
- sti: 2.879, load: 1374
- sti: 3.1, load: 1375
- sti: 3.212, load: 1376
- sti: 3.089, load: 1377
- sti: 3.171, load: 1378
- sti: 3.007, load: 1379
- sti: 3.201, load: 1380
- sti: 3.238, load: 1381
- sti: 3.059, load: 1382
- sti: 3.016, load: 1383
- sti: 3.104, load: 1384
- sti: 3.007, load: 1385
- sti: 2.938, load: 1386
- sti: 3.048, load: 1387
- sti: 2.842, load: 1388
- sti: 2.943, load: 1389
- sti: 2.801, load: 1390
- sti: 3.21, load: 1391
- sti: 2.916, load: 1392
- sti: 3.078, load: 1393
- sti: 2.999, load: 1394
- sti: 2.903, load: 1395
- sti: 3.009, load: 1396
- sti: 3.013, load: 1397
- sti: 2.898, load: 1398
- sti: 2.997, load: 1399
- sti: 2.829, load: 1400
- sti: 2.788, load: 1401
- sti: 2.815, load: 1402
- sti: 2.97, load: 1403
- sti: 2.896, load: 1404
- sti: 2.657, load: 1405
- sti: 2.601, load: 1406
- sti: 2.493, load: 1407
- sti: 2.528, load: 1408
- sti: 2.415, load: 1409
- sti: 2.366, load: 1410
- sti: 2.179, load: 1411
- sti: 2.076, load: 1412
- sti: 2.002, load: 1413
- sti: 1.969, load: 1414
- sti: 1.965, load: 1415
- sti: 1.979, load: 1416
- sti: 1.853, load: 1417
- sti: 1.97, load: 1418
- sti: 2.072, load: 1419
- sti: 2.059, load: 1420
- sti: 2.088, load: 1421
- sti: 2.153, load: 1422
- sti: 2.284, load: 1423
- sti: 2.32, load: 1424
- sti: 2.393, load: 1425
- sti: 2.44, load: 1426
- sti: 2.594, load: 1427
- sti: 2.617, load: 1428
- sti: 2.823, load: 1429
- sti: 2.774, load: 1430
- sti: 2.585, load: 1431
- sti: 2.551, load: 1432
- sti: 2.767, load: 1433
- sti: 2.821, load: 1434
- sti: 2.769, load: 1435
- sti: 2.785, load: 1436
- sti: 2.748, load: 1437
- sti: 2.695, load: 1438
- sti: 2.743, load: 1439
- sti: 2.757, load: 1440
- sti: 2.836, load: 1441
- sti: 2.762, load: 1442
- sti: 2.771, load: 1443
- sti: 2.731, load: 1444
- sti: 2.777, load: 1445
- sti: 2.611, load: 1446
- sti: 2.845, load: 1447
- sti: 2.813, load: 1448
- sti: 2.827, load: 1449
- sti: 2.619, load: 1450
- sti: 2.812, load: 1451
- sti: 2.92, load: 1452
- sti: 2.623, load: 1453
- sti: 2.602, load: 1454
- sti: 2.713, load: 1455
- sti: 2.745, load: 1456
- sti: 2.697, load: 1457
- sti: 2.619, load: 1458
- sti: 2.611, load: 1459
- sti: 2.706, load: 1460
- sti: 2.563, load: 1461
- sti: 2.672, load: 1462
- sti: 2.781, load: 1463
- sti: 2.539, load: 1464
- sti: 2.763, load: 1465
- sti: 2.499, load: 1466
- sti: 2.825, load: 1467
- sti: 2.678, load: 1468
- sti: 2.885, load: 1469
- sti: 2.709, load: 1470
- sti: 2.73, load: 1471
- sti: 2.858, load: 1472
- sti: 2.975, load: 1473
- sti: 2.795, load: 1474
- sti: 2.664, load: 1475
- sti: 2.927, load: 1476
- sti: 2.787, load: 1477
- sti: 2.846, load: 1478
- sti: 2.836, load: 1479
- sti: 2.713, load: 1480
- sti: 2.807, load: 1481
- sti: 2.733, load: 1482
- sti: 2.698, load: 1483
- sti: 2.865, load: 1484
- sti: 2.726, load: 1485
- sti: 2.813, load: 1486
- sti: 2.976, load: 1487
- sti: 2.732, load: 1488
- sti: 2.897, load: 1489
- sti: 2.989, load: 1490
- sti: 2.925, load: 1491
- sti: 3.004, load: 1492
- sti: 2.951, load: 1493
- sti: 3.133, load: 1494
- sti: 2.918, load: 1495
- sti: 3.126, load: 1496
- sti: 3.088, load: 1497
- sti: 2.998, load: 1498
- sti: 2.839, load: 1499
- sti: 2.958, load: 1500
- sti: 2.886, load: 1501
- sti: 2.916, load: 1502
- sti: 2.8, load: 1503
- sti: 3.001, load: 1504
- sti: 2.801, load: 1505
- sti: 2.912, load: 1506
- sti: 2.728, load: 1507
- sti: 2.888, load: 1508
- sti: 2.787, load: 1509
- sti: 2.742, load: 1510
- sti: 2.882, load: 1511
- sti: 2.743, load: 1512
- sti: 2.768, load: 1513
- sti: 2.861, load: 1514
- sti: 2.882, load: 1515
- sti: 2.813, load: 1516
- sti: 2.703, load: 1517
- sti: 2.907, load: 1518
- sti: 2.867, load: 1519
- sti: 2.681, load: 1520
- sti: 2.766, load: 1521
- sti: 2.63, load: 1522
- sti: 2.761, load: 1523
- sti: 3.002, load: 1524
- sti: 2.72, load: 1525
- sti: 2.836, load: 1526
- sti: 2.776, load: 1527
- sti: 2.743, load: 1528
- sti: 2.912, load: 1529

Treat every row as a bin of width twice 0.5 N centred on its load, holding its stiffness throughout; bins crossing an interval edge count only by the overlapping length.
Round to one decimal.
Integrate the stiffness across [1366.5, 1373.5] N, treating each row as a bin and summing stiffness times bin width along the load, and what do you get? 21.0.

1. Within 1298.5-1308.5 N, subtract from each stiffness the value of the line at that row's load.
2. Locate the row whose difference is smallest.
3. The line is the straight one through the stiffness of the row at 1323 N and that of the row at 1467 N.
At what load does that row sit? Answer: 1303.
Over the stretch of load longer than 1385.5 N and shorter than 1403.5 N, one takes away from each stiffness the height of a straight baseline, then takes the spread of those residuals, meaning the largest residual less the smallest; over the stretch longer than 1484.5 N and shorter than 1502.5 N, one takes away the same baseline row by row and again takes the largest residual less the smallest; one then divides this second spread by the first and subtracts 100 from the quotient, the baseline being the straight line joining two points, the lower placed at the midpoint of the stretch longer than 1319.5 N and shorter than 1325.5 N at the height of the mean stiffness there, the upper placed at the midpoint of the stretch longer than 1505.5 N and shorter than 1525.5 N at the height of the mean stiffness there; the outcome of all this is -99.0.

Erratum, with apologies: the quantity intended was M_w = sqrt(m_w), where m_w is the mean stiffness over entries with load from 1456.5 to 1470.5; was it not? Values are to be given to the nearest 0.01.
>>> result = 1.64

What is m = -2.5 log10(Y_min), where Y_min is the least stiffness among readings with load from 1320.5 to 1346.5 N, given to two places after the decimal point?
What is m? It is -1.10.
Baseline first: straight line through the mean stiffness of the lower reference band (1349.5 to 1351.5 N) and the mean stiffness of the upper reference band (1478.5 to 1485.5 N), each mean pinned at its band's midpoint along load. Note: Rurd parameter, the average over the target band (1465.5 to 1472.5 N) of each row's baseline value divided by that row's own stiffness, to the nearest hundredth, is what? 1.02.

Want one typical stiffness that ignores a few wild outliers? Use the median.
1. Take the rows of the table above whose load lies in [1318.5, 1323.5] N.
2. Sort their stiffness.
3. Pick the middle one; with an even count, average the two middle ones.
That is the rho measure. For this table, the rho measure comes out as 2.91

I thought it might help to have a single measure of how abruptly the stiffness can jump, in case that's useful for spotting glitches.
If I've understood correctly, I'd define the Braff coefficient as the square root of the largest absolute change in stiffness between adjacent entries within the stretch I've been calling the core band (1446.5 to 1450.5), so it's 0.456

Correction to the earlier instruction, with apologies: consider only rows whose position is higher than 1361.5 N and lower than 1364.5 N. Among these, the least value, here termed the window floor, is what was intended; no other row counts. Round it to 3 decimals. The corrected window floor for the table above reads 3.148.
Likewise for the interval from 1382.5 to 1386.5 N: 2.938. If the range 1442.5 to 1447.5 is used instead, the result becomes 2.611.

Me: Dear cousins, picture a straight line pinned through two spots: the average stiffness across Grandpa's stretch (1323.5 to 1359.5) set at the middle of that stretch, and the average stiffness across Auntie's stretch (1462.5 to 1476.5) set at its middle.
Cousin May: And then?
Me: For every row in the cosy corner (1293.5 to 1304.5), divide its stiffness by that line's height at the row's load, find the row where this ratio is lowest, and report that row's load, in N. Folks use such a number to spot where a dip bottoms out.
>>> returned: 1303 N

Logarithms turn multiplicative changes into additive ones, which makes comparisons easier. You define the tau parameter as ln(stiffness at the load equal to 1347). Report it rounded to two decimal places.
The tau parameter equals 1.12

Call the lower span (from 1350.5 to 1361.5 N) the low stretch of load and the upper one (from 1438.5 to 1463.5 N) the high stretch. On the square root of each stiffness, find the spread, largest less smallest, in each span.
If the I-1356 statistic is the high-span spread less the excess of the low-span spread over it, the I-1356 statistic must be 0.16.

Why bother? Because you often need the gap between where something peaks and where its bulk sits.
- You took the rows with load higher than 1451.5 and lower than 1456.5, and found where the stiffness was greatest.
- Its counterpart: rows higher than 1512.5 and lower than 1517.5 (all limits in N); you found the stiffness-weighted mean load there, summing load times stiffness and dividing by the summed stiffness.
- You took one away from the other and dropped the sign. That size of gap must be 63.0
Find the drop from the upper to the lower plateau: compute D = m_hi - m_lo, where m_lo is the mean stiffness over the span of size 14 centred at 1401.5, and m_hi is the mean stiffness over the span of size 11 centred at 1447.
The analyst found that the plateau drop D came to -0.04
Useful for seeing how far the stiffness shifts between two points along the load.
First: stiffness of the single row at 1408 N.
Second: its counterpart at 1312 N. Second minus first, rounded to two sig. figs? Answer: 0.53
